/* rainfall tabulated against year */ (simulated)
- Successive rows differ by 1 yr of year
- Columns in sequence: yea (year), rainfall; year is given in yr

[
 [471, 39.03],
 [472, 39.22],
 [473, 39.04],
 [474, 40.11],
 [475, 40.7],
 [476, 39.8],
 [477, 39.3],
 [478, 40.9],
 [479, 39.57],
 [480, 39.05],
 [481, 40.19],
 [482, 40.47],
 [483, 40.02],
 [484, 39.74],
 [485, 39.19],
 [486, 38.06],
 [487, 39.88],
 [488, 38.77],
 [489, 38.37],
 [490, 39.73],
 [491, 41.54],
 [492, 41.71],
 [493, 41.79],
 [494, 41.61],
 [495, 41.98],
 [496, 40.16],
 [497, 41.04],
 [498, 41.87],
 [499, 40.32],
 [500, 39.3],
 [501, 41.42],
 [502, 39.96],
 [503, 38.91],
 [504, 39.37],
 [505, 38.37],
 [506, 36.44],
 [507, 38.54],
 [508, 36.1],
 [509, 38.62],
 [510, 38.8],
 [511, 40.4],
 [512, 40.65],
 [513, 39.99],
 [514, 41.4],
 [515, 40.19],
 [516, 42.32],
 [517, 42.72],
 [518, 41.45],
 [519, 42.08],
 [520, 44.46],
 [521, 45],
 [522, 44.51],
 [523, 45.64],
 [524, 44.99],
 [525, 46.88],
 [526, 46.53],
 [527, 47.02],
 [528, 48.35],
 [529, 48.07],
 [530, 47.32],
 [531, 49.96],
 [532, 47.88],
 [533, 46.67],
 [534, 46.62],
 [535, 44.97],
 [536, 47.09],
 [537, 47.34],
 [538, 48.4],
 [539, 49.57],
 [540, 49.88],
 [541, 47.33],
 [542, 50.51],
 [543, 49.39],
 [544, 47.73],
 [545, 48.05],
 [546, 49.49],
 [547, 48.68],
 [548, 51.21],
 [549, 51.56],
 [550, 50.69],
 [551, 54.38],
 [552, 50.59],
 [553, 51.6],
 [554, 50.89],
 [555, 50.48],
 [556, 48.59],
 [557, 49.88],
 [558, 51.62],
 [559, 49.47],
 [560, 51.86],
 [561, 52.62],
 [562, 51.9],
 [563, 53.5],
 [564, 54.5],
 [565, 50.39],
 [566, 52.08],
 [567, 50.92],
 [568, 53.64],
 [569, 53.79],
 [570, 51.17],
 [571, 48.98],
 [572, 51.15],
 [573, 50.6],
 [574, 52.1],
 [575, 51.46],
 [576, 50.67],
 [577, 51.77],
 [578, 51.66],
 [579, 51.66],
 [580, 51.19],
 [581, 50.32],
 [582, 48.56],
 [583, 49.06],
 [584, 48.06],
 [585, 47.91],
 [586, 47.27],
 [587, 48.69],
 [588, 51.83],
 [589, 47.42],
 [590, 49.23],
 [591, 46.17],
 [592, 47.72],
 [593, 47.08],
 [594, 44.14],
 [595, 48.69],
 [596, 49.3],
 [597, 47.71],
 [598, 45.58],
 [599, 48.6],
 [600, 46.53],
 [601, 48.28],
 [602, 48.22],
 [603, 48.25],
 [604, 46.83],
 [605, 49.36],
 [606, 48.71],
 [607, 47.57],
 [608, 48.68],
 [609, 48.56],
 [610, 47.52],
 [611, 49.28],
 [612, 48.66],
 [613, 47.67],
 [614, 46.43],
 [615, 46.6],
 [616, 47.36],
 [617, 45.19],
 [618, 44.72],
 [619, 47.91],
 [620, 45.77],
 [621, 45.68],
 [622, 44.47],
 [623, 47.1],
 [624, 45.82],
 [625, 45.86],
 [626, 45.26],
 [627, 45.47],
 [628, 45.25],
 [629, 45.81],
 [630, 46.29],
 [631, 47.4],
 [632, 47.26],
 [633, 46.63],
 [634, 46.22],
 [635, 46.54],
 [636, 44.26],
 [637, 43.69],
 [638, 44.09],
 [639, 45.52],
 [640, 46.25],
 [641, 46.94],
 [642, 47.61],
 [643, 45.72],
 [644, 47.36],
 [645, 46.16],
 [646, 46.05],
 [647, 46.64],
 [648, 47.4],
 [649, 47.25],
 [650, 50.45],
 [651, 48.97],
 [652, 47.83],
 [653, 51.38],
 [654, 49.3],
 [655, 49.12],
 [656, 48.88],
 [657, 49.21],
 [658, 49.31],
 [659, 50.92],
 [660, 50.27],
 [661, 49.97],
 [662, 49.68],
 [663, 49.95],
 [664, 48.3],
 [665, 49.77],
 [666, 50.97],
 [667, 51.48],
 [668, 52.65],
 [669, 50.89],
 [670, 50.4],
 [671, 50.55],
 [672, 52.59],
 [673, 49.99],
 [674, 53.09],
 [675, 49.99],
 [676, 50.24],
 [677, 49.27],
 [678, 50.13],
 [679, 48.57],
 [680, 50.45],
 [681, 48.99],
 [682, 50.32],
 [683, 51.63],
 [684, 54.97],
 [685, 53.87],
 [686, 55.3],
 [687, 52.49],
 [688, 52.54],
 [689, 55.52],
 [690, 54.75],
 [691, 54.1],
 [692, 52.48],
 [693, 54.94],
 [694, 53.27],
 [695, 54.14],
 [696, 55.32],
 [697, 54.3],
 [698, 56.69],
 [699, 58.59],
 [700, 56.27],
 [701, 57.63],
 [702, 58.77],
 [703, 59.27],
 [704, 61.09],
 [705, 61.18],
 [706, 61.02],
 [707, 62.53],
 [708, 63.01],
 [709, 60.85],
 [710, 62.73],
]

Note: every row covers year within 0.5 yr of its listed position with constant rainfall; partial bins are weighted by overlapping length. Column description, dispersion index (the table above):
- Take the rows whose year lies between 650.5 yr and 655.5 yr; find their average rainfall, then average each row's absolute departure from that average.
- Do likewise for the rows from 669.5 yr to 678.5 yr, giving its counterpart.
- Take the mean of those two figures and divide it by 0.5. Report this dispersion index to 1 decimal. 1.8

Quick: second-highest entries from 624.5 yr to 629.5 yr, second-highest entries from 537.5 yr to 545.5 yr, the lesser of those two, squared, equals 2099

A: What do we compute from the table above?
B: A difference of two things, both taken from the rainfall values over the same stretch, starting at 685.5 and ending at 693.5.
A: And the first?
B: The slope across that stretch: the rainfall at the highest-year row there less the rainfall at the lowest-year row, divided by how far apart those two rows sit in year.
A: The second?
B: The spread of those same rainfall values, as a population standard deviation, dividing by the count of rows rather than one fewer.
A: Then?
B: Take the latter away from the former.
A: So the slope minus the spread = -1.3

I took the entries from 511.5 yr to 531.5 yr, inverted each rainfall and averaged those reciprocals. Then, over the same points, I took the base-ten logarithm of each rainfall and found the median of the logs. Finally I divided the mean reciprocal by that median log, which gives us 0.0137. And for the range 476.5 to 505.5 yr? 0.0156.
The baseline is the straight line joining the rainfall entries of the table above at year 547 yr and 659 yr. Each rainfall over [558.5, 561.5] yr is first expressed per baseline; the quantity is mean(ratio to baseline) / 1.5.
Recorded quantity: 0.699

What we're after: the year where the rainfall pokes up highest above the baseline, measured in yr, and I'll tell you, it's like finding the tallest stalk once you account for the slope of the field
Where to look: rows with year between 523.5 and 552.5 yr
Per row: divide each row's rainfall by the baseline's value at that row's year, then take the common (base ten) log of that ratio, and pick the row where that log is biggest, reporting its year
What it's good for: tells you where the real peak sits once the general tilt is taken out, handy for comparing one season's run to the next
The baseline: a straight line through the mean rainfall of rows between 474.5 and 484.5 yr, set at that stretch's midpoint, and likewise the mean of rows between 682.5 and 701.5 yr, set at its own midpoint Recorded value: 551 yr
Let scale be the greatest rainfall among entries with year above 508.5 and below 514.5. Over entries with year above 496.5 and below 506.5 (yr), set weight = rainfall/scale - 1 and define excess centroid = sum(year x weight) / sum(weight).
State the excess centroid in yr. 503.7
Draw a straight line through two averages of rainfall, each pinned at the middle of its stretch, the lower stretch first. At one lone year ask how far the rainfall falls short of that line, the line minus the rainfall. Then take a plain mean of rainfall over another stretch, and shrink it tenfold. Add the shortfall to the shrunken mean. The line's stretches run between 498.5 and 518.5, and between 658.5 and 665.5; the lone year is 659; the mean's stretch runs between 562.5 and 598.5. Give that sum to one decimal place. 3.7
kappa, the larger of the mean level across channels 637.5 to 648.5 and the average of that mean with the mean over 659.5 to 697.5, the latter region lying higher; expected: 49.1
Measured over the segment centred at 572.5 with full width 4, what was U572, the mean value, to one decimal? 50.7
